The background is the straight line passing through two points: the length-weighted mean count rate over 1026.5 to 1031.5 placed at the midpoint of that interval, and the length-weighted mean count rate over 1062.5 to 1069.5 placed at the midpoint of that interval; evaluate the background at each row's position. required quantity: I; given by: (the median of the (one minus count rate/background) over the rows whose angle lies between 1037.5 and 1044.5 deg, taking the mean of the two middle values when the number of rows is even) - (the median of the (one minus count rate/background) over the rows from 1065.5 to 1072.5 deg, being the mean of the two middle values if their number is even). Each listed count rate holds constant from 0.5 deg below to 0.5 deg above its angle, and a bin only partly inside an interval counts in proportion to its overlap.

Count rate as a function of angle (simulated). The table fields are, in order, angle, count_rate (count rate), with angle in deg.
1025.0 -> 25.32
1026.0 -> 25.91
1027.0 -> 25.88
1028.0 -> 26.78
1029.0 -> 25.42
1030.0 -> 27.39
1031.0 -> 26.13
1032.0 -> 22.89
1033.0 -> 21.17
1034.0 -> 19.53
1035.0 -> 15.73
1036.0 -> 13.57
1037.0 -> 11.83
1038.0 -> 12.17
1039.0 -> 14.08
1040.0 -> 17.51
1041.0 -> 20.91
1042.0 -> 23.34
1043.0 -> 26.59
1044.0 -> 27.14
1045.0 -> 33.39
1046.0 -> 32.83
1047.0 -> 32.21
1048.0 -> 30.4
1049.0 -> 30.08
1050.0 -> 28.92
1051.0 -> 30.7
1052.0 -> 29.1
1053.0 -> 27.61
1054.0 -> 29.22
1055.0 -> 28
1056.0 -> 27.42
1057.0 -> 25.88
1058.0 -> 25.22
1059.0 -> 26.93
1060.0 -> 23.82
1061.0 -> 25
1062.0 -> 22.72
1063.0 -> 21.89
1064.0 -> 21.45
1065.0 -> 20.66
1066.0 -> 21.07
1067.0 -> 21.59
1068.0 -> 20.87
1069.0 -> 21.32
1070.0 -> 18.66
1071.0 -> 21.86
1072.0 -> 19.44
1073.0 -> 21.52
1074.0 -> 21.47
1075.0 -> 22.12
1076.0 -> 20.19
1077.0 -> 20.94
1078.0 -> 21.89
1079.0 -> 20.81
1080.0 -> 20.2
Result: 0.15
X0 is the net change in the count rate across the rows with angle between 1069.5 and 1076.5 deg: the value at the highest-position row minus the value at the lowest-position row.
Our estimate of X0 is 2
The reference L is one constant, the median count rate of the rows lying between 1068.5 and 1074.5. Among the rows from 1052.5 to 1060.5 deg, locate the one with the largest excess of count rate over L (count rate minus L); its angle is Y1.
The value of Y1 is 1054.0 deg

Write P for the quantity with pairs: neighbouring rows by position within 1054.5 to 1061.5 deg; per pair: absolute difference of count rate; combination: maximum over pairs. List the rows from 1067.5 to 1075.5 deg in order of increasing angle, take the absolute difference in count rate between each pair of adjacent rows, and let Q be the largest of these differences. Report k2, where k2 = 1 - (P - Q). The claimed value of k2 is 1.1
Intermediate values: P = 3.1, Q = 3.2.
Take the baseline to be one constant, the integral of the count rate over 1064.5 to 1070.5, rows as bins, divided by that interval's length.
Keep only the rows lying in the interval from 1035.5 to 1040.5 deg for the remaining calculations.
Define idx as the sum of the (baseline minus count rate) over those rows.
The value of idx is 34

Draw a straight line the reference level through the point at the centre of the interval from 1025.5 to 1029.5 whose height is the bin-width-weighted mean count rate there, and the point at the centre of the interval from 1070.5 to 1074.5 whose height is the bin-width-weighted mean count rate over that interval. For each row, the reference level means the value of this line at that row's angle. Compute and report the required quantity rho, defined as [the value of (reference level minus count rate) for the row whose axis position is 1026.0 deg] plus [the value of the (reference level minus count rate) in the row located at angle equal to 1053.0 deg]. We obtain -4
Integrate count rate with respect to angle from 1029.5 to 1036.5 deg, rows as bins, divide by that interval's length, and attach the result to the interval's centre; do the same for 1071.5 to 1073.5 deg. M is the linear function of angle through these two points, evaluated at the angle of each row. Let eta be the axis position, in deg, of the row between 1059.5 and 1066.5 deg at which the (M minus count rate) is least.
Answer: 1061.0 deg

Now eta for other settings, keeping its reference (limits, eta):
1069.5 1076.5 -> 1075.0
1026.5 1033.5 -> 1030.0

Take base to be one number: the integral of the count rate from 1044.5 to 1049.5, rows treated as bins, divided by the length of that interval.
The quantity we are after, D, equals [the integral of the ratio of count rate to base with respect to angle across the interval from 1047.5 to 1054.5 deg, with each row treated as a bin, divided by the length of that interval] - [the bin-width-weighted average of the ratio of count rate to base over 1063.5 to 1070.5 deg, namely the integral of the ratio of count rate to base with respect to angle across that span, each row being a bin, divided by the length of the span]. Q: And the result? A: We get 0.27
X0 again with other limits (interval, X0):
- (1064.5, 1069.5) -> 1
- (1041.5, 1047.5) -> 9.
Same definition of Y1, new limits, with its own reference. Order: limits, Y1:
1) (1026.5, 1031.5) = 1030.0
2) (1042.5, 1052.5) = 1045.0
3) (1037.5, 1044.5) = 1044.0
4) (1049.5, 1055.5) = 1051.0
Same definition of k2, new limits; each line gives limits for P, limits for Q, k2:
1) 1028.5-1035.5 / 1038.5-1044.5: 0.6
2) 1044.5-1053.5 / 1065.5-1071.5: 2.4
